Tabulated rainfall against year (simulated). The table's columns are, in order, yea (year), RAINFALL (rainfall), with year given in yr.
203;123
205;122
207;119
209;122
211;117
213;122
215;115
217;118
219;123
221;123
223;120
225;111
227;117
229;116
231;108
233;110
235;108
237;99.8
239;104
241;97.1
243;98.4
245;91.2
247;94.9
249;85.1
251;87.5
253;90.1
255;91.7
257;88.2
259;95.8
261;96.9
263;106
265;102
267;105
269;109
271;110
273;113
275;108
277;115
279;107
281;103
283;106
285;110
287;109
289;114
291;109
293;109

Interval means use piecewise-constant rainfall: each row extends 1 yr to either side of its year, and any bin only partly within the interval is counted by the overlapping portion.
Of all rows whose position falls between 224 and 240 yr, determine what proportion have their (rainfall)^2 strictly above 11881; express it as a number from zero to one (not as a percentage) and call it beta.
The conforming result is 0.5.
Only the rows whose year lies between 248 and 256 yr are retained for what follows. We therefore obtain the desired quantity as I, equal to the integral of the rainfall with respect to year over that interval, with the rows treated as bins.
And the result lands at 709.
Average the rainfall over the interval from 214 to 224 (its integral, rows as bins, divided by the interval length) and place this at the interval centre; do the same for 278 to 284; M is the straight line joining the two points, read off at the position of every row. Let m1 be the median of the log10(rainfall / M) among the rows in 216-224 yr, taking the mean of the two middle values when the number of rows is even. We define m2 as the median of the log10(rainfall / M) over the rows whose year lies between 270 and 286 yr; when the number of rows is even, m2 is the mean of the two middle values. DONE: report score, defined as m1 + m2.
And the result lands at 0.02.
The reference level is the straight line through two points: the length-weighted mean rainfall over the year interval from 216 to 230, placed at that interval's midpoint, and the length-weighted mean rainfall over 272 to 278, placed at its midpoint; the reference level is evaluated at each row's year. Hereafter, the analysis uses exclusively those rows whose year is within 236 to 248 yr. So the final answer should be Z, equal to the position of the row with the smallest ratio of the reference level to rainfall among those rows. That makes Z 239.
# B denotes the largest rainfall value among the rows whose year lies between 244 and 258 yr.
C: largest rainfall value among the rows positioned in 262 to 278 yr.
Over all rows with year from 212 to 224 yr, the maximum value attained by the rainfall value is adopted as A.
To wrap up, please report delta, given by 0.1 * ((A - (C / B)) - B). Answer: 2.7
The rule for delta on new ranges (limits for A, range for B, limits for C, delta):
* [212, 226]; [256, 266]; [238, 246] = 1.6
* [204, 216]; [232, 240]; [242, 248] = 1.1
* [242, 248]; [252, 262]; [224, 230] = 0.0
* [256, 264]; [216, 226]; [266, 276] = -1.8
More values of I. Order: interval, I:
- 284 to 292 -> 884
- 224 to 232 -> 904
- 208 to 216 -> 952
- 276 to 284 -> 862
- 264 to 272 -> 852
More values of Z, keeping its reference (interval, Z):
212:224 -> 221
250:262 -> 261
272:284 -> 277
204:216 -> 213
